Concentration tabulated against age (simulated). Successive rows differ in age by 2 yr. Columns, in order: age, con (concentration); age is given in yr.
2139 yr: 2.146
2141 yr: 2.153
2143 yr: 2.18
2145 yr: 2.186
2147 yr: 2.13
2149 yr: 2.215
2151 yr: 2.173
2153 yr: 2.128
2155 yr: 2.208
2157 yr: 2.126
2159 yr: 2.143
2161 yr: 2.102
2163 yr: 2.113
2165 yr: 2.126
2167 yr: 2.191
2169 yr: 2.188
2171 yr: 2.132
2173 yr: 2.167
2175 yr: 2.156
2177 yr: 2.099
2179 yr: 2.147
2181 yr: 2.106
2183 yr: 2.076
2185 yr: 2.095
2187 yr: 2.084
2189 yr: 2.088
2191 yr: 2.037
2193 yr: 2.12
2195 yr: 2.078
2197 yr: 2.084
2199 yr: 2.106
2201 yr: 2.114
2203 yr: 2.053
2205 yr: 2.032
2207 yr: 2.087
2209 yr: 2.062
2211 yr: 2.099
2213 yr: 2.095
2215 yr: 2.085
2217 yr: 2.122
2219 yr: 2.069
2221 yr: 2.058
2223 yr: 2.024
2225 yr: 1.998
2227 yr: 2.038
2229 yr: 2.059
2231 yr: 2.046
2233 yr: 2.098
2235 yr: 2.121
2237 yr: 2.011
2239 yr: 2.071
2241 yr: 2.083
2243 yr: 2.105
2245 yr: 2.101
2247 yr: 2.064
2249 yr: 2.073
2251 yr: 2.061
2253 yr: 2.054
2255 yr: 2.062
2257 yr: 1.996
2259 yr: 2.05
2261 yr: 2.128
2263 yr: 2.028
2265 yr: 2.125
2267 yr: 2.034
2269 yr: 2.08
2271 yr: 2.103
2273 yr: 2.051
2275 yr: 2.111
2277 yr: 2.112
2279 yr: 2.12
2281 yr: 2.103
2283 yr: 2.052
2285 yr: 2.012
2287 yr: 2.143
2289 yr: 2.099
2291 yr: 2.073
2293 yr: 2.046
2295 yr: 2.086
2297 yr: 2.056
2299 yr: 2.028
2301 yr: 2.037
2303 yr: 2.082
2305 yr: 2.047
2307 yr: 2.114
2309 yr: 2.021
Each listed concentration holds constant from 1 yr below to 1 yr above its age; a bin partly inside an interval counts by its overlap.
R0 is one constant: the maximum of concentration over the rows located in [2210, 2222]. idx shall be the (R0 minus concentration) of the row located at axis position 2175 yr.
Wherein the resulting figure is -0.034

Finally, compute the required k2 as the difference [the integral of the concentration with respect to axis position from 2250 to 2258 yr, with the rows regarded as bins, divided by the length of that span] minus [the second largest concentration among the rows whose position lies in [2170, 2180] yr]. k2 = -0.113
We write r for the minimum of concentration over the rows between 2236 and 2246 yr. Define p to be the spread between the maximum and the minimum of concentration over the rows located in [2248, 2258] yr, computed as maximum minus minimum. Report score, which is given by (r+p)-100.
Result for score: -97.91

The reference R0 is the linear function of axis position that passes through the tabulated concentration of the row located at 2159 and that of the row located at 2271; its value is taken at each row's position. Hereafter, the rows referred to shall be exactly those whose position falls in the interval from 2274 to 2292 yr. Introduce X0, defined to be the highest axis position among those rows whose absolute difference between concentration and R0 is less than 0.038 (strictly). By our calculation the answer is 2291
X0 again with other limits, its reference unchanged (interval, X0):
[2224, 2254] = 2249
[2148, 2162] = 2159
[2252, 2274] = 2271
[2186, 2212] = 2211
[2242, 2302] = 2297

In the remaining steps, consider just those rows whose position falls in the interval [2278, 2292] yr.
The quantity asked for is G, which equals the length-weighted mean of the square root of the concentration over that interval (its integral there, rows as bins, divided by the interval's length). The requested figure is 1.44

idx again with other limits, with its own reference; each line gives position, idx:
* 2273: 0.071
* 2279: 0.002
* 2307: 0.008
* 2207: 0.035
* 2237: 0.111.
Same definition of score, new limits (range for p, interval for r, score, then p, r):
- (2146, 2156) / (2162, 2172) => -97.80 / 0.087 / 2.113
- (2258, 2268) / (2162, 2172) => -97.79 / 0.100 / 2.113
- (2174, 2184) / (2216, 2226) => -97.92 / 0.080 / 1.998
